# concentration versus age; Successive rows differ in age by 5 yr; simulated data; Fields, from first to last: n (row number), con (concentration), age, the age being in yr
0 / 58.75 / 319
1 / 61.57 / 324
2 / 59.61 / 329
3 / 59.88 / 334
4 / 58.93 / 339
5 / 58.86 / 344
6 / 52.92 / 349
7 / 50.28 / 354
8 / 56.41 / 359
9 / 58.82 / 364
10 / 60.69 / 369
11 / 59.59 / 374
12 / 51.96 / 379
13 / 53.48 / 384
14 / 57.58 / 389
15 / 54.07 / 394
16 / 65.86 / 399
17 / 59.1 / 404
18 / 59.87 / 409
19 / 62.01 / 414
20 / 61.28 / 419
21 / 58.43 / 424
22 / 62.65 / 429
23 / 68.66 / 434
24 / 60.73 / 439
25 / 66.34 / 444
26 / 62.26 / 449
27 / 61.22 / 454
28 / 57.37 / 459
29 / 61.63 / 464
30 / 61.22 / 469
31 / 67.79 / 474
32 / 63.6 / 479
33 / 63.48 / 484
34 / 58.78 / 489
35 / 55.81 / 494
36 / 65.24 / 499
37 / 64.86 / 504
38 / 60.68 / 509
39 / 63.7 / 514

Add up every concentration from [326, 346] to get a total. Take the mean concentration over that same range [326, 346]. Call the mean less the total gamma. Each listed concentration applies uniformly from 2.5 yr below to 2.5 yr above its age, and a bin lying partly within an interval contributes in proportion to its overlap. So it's -178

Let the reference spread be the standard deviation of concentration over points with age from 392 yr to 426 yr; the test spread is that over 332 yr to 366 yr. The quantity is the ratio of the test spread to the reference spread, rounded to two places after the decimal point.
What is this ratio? 1.01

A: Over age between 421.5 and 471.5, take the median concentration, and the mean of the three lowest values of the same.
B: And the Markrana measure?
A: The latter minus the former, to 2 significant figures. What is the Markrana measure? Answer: -2.6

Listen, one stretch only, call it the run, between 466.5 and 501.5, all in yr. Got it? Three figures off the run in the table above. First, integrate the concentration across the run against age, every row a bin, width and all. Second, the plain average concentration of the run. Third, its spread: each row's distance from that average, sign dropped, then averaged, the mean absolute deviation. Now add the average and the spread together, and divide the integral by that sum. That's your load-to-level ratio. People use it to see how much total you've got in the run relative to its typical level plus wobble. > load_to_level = 33.3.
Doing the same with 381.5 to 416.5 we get 33.2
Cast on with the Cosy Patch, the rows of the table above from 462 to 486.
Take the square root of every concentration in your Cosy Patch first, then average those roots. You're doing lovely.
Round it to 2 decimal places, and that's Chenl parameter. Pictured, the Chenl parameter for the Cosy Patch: 7.97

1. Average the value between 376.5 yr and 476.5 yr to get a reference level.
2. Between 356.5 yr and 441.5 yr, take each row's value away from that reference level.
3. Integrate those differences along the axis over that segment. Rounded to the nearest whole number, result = 101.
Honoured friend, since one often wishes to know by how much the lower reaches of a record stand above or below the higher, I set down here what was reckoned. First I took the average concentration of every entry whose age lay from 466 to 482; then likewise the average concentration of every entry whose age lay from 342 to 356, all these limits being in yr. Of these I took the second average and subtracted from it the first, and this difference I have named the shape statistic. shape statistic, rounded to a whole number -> -10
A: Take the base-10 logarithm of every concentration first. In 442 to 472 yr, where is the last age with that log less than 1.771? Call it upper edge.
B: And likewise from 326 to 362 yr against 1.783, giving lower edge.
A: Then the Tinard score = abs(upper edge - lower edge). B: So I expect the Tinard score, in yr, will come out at 100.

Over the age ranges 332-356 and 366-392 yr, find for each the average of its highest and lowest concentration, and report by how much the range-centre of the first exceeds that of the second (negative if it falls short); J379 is -1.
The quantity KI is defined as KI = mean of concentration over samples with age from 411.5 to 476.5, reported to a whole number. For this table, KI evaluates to 62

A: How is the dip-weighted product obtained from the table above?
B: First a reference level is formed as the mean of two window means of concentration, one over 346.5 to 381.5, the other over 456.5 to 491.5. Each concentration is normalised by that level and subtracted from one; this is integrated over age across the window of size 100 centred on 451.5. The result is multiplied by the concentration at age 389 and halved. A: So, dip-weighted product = -146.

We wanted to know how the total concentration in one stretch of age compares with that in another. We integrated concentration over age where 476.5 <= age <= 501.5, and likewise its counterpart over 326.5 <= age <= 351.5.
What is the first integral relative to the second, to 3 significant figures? 1.06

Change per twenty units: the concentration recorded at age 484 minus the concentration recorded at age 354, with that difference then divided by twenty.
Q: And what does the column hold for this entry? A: 0.66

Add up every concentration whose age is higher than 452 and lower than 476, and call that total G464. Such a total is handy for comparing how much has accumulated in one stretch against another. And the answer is 309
